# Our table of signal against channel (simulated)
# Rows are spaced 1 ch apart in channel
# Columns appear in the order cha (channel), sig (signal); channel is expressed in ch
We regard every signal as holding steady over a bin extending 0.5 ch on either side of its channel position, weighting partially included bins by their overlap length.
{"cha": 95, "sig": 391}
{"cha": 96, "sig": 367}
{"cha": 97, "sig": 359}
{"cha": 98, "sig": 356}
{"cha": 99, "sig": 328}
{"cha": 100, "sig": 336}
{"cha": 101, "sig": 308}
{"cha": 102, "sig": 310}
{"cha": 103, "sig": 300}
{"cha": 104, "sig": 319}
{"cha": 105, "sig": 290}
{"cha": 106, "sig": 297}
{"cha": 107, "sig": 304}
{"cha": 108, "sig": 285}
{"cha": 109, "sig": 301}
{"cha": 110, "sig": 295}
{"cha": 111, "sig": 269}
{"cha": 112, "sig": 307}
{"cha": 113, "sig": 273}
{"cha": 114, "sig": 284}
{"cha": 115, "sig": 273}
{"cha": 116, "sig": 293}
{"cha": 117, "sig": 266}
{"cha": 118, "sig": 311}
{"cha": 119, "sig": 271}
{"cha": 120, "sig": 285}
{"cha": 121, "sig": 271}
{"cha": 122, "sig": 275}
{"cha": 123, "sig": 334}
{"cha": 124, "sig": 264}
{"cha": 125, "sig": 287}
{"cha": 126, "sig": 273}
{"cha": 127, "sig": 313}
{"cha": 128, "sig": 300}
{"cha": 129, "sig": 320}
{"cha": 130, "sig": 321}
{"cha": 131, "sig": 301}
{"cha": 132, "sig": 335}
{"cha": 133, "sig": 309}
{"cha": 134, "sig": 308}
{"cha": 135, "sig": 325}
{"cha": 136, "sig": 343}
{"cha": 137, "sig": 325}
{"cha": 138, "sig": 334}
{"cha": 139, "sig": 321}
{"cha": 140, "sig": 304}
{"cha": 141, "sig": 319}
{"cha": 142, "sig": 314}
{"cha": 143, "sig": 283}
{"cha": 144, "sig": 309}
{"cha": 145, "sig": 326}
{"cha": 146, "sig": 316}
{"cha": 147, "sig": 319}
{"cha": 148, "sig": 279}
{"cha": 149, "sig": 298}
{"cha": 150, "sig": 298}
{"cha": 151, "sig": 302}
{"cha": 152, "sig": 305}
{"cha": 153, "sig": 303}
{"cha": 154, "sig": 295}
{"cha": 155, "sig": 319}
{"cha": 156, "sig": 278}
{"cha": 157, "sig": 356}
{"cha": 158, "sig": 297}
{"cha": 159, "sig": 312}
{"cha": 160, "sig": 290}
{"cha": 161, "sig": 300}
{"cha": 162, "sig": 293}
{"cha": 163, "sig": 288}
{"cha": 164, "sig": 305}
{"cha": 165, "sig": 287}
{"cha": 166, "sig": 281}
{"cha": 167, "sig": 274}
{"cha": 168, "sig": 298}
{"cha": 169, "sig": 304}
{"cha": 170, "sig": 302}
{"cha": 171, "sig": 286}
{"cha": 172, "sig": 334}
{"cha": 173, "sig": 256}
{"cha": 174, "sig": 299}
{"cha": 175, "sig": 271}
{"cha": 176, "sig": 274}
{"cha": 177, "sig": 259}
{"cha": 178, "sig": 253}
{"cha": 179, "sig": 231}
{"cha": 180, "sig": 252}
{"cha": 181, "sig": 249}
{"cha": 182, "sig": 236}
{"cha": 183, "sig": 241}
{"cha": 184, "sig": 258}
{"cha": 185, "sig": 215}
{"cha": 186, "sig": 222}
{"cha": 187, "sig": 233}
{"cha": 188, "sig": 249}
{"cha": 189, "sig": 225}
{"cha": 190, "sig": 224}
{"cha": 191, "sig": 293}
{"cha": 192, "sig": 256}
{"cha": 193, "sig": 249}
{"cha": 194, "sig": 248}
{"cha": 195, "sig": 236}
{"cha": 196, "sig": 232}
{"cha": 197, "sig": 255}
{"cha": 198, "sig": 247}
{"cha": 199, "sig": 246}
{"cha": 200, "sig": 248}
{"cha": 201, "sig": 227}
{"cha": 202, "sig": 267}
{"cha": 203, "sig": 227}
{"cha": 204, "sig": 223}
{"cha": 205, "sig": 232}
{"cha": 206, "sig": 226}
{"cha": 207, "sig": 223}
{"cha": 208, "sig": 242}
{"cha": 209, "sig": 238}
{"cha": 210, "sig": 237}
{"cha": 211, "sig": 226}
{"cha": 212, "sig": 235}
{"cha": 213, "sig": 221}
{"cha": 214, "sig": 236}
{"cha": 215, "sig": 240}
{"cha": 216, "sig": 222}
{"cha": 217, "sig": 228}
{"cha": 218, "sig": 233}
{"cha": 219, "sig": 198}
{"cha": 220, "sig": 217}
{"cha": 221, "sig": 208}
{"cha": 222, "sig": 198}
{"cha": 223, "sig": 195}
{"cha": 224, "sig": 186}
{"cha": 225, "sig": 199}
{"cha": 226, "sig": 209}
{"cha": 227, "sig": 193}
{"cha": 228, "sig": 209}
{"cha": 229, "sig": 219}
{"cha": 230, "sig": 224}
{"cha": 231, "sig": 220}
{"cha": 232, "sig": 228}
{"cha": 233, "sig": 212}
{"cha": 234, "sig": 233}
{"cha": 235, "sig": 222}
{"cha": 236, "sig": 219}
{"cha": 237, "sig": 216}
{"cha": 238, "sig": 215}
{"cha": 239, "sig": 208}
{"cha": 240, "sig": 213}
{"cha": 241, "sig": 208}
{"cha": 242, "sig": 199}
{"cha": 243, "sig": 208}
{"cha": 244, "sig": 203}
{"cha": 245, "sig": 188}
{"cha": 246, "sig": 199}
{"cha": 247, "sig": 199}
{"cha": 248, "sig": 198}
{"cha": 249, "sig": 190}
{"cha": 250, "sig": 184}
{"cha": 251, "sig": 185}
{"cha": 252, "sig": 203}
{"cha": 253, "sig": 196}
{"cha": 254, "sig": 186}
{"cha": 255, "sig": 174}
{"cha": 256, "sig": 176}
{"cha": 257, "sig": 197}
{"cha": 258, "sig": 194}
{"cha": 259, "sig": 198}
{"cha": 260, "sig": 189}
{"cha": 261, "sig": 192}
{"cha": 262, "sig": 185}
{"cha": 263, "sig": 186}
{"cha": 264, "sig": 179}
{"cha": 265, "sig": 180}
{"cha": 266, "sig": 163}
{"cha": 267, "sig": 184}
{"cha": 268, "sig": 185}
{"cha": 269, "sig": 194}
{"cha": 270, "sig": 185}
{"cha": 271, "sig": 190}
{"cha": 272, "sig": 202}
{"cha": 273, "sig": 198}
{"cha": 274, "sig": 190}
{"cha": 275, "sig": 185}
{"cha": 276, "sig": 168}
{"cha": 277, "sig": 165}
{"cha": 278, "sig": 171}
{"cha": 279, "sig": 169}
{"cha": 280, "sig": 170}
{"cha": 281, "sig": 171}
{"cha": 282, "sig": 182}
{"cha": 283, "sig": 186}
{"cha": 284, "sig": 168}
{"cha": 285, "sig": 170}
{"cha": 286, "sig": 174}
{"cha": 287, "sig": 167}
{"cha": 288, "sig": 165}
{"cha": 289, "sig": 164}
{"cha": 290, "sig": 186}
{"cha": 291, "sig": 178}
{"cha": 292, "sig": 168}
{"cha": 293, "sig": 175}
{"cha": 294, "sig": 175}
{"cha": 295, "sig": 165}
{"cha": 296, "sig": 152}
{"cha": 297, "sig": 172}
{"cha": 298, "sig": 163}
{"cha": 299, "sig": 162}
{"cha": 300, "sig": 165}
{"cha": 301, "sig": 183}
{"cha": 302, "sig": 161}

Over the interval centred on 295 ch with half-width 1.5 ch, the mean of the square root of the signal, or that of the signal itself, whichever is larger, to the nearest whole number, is 164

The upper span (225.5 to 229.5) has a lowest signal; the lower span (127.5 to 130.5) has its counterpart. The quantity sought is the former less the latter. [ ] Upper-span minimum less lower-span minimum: -107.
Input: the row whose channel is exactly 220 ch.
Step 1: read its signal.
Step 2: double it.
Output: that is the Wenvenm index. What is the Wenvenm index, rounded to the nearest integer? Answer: 434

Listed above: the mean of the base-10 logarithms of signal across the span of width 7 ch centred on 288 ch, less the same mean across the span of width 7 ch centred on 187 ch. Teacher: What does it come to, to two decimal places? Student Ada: -0.13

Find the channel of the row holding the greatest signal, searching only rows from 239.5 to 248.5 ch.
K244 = 240 ch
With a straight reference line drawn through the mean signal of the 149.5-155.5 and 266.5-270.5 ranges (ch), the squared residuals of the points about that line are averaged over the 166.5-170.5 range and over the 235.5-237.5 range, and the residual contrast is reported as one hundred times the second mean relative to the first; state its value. 2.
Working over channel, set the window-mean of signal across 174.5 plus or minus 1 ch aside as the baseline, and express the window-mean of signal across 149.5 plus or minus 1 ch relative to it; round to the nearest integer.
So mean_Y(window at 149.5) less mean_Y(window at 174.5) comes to 13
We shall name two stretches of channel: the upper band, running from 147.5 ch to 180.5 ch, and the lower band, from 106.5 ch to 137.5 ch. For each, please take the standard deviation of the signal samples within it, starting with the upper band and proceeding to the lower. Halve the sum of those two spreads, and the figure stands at 23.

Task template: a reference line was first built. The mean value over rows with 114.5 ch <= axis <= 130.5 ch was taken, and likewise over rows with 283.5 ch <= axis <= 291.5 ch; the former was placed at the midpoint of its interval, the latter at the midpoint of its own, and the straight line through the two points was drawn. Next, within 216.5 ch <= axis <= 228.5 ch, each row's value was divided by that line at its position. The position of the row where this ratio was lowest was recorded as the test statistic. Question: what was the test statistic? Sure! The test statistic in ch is 224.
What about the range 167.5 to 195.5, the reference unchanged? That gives 185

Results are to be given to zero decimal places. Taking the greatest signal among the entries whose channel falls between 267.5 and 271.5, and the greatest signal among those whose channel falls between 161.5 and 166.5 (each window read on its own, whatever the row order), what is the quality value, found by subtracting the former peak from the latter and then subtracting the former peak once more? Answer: -83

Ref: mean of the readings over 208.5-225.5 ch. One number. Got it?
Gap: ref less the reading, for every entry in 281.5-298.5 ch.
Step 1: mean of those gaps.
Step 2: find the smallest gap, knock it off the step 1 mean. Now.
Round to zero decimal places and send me 15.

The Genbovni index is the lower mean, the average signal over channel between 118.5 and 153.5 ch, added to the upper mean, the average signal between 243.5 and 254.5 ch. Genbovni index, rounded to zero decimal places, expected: 499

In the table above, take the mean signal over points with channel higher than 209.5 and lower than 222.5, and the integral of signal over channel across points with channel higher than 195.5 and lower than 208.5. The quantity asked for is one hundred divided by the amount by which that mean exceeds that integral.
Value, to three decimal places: -0.035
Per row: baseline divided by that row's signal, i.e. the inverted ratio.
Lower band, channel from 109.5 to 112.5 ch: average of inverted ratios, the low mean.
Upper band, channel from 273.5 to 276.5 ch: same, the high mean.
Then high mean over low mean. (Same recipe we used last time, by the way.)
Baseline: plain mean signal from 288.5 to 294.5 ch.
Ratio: 1.60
